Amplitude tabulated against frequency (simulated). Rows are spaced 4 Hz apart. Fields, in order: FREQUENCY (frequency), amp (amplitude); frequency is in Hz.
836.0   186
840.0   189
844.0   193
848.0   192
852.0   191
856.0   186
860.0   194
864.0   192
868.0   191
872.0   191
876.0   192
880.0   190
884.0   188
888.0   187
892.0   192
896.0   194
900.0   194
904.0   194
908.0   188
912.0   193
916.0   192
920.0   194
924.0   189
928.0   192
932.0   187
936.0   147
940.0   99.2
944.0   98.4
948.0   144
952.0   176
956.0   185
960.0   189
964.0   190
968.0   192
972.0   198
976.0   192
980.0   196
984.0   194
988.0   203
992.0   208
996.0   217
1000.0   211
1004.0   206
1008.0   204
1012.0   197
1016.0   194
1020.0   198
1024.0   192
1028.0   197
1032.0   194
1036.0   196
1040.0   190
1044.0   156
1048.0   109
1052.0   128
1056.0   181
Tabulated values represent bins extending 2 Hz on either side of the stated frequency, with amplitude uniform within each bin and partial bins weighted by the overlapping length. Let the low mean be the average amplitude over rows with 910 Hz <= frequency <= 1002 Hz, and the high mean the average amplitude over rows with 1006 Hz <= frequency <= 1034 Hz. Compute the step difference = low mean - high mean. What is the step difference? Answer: -14.5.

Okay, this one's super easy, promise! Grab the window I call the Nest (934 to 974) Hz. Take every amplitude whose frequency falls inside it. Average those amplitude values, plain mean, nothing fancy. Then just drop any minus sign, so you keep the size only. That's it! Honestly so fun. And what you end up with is 162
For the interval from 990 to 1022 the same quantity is 204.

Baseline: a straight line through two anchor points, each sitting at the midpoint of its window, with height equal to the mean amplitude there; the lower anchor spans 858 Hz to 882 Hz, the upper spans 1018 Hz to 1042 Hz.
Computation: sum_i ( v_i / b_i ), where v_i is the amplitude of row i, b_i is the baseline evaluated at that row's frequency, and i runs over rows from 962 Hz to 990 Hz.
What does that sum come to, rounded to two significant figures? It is 7.1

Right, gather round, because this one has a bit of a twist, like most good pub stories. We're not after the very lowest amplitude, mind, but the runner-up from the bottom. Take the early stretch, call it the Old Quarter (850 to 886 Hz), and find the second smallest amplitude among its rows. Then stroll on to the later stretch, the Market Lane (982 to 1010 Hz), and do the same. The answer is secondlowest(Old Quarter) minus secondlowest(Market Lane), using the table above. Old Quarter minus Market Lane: -15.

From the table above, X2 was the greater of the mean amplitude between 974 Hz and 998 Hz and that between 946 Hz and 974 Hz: 202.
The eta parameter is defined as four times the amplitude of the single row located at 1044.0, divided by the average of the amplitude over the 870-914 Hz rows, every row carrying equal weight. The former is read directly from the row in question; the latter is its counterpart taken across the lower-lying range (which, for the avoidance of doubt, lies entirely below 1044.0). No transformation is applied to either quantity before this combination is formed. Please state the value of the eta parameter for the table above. 3.26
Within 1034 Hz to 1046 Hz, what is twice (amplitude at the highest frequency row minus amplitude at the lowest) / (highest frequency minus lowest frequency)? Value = -10.0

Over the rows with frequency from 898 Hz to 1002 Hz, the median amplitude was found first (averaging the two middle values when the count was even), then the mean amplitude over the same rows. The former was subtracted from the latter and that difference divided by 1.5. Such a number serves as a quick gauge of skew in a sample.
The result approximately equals -5.9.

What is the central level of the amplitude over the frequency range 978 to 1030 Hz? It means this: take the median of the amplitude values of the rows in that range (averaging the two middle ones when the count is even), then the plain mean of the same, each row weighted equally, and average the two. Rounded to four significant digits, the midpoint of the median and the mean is 199.7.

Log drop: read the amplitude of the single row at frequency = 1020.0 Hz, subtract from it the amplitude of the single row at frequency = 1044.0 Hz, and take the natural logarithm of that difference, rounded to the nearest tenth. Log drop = 3.7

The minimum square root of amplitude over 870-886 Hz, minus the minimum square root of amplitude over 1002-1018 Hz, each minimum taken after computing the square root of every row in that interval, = -0.22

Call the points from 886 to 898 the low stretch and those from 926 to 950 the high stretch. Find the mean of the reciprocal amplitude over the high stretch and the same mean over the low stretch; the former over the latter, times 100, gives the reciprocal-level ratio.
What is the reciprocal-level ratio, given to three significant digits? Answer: 142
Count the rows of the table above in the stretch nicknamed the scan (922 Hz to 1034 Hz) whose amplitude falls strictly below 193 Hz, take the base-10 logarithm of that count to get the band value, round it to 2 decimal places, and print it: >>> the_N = 1.15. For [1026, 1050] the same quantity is 0.48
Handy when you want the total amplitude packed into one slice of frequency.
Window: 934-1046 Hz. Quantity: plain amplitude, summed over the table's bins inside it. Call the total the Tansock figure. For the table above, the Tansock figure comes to 5164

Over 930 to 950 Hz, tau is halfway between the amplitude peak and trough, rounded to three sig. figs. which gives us 143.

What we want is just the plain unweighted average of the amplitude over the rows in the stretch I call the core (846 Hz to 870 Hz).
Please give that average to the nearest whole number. 191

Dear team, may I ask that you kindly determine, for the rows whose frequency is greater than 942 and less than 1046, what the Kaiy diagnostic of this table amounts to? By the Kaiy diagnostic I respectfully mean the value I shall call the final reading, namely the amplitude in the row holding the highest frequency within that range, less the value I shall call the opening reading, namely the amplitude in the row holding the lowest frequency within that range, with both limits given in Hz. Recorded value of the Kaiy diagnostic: 57.6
